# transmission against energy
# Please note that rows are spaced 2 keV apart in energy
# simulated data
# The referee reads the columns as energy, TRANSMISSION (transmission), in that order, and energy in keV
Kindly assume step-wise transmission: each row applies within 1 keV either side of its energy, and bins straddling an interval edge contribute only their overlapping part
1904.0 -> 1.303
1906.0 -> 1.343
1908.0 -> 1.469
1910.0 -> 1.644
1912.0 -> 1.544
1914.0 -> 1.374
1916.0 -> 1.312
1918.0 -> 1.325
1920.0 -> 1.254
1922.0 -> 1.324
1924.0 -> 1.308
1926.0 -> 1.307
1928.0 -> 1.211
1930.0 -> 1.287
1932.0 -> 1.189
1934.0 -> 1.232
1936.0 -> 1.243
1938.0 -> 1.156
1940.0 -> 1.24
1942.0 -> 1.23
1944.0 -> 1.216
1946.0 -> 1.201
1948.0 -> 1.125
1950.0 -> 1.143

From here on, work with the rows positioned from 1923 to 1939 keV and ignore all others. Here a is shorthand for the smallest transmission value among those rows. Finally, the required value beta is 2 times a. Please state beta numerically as 2.3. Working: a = 1.156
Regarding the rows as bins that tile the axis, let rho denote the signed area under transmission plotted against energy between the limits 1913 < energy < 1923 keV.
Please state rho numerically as 13.2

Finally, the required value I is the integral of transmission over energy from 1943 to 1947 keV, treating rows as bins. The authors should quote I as 5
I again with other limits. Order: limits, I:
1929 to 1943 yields 17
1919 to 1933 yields 18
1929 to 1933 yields 5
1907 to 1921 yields 20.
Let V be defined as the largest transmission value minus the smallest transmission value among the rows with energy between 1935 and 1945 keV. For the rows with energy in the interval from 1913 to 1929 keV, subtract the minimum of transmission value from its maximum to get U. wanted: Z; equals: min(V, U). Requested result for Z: 0.087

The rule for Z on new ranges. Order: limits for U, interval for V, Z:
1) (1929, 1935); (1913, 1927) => 0.098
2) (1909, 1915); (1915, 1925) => 0.071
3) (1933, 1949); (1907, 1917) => 0.118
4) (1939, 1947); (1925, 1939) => 0.039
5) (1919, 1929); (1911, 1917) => 0.113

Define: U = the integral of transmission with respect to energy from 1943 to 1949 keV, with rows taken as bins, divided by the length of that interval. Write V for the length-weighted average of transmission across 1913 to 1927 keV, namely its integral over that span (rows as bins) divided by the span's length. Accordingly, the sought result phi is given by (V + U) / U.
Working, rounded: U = 1.18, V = 1.31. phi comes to 2.11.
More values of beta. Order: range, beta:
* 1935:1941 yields 2.3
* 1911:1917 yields 2.6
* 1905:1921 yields 2.5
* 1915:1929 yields 2.4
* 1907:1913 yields 2.9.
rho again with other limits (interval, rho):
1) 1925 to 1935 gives 12.5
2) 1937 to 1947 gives 12.1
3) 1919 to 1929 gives 12.8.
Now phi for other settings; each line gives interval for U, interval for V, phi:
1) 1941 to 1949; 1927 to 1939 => 2.02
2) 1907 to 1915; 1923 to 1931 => 1.85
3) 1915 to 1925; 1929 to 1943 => 1.94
